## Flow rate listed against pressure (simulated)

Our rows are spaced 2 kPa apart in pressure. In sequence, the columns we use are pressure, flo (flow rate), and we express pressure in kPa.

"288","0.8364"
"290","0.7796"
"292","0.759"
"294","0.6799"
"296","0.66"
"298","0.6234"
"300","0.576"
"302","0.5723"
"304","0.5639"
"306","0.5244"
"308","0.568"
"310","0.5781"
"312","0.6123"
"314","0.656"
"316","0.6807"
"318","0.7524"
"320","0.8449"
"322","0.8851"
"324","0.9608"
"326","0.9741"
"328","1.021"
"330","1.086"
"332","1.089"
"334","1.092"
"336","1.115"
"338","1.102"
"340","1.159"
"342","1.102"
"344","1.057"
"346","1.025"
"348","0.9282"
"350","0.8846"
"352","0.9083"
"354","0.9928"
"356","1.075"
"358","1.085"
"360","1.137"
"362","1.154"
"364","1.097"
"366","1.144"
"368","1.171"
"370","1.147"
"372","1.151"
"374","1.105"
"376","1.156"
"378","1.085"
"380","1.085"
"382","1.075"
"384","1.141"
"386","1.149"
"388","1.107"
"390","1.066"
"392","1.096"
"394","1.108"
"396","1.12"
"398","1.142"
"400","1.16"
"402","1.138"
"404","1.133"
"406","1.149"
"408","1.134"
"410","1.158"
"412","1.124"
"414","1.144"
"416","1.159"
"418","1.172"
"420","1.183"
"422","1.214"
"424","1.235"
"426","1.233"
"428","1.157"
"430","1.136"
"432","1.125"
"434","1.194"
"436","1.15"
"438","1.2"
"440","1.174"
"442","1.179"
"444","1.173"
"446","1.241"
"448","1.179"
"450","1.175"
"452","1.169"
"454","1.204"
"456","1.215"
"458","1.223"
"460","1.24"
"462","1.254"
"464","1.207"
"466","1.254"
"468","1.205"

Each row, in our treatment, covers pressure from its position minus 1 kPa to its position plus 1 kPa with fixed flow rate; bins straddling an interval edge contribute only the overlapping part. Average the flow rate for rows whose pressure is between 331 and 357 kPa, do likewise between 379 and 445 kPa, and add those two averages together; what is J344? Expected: 2.19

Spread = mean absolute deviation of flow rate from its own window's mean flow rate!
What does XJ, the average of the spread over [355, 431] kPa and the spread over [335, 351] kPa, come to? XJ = 0.053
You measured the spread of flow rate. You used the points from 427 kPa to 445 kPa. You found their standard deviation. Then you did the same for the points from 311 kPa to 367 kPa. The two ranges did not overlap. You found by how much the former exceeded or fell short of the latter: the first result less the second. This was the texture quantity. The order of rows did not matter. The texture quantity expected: -0.13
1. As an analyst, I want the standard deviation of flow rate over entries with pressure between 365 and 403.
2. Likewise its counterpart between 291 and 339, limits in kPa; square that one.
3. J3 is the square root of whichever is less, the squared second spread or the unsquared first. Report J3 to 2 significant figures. 0.18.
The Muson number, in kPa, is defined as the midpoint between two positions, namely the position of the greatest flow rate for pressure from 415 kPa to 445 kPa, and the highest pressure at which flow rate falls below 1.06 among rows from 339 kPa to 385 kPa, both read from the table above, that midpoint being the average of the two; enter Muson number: 389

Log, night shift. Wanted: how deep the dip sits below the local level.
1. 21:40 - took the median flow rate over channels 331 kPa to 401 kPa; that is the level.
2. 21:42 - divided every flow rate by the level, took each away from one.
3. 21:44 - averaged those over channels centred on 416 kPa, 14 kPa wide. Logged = -0.057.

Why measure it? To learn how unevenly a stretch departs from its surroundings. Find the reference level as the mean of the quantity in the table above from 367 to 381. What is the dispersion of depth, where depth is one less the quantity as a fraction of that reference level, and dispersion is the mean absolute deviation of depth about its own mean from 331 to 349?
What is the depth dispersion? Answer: 0.042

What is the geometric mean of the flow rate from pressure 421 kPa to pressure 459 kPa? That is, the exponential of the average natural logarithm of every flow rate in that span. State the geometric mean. 1.19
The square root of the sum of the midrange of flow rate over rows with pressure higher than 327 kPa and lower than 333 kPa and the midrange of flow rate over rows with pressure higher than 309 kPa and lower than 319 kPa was 1.312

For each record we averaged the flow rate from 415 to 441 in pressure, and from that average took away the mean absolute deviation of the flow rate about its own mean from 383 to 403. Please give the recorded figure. 1.16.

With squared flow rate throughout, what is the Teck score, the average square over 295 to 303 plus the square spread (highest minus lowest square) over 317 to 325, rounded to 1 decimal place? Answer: 0.7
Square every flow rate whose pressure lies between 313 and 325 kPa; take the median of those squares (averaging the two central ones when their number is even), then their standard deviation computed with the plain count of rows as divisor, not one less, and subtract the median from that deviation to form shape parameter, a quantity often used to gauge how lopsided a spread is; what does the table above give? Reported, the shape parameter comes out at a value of -0.46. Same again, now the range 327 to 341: -1.11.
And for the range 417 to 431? -1.32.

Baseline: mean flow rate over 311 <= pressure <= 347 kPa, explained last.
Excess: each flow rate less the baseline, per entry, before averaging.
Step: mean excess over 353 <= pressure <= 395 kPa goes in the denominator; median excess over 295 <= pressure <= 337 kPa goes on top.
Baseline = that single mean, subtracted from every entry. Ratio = -1.8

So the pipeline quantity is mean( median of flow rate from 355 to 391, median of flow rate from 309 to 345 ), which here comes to 1.06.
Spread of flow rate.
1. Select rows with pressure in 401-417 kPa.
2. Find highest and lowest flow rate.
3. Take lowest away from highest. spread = 0.035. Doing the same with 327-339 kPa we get 0.094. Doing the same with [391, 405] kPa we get 0.064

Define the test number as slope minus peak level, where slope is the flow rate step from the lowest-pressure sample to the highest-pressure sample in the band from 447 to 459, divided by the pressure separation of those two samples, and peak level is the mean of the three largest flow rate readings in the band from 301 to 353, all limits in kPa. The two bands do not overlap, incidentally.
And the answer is -1.12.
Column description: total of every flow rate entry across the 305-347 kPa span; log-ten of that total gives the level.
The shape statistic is 1.28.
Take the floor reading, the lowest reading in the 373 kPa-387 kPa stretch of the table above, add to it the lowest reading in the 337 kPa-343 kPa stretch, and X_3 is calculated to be 2.18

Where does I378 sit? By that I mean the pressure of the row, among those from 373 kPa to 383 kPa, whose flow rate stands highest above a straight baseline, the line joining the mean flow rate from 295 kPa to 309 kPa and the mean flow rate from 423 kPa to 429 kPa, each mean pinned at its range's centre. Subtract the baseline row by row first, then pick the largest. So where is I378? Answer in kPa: 376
